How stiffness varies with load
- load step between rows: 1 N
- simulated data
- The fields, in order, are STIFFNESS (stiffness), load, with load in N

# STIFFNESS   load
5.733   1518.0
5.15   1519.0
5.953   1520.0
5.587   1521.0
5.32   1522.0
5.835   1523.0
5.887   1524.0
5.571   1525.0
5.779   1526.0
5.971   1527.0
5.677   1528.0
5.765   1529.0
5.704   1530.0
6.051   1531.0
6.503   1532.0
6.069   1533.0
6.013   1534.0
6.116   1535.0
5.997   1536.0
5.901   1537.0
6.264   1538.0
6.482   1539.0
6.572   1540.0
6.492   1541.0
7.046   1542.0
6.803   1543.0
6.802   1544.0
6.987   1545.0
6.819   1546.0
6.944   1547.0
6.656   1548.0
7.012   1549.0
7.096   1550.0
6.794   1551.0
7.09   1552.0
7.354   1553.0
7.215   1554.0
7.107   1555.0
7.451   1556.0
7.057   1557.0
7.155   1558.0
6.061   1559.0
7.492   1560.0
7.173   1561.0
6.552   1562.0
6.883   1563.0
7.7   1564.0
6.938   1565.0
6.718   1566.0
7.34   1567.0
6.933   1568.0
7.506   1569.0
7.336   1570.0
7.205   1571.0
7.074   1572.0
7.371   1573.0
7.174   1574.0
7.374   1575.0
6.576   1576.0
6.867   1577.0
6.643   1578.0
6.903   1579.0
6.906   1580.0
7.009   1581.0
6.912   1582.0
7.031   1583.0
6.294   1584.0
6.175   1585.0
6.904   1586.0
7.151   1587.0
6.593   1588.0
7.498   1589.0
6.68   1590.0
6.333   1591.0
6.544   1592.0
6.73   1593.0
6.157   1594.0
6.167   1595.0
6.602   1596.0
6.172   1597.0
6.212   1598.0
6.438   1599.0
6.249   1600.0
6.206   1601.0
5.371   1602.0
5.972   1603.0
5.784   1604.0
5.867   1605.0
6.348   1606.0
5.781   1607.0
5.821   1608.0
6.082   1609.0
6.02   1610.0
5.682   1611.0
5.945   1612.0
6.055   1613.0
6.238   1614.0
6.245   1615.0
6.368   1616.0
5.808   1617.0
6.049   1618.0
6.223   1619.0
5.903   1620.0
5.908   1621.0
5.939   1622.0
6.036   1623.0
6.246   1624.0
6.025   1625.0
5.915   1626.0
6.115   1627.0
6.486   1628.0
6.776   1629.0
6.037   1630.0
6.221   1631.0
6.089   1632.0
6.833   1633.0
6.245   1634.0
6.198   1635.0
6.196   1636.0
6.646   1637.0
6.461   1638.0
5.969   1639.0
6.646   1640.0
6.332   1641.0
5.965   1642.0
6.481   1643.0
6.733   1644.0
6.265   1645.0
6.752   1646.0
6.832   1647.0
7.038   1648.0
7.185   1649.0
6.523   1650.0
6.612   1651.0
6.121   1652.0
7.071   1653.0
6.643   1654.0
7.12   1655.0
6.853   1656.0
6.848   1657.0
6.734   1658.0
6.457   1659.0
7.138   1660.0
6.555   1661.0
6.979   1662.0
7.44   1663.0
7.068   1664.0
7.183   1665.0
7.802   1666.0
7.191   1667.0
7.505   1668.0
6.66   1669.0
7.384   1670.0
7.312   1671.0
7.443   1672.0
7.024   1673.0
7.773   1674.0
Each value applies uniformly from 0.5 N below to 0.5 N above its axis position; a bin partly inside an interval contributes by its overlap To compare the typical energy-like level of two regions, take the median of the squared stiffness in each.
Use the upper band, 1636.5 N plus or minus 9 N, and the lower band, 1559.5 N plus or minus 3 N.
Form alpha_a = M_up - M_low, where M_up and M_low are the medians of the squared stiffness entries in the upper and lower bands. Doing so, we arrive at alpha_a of -11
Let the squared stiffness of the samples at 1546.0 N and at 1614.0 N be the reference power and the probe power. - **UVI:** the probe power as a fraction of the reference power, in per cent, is 84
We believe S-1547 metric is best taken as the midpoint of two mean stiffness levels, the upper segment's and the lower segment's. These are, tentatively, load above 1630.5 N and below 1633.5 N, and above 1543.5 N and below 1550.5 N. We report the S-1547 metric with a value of 6.6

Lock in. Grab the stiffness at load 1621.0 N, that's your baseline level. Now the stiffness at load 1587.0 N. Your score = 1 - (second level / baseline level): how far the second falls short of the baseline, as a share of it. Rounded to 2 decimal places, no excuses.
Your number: -0.21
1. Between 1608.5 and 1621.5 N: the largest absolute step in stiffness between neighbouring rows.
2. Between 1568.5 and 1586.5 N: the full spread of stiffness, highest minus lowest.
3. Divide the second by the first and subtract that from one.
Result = -1.4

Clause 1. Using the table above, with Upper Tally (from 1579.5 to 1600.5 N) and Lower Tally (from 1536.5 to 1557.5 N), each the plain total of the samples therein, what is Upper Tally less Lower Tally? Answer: -5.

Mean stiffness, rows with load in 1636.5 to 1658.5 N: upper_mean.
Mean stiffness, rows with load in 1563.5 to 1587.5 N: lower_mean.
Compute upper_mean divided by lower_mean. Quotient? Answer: 0.95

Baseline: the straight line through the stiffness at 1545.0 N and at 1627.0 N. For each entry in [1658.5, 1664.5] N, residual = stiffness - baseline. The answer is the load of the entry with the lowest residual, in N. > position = 1659.0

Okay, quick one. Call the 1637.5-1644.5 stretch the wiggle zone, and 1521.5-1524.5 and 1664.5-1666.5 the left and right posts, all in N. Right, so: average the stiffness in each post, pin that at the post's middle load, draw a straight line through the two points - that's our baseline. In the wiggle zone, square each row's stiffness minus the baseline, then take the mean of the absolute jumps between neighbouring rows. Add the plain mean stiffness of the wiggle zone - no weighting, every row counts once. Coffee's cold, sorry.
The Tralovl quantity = 7.13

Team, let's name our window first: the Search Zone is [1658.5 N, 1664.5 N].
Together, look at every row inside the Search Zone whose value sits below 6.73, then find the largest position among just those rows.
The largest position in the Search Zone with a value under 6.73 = 1661.0 N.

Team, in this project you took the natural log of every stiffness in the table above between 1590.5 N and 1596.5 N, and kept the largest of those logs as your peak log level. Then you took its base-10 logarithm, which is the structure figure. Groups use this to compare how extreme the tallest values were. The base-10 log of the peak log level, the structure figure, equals 0.280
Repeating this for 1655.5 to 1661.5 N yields 0.293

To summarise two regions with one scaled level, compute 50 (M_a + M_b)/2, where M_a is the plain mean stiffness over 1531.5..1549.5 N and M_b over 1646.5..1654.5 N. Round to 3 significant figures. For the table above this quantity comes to 332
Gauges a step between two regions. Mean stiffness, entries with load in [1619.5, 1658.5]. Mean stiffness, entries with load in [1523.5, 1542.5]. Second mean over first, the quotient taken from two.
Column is 1.05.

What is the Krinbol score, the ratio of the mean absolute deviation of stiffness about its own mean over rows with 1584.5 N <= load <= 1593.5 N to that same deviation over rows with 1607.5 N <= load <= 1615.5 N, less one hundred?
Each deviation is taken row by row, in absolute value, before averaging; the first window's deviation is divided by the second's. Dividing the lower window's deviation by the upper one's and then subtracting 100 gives -97.9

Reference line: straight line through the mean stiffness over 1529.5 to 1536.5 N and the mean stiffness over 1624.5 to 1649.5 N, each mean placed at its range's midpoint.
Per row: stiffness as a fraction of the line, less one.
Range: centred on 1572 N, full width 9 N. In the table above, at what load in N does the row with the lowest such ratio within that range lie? 1576.0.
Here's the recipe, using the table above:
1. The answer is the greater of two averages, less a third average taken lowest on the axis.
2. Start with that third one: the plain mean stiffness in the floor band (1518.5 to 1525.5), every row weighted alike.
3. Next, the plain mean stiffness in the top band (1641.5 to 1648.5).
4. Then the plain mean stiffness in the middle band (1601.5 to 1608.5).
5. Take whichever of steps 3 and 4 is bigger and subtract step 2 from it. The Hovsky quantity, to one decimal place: 1.0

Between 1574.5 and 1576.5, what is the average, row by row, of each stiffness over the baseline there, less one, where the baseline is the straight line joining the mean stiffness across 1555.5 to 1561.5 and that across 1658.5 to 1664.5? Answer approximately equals -0.01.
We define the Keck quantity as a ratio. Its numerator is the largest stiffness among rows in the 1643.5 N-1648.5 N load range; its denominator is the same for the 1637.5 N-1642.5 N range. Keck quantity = 1.06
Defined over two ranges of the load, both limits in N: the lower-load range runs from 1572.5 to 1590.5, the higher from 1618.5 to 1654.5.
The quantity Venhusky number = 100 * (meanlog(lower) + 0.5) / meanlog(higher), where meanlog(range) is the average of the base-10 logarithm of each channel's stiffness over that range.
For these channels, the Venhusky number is 166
